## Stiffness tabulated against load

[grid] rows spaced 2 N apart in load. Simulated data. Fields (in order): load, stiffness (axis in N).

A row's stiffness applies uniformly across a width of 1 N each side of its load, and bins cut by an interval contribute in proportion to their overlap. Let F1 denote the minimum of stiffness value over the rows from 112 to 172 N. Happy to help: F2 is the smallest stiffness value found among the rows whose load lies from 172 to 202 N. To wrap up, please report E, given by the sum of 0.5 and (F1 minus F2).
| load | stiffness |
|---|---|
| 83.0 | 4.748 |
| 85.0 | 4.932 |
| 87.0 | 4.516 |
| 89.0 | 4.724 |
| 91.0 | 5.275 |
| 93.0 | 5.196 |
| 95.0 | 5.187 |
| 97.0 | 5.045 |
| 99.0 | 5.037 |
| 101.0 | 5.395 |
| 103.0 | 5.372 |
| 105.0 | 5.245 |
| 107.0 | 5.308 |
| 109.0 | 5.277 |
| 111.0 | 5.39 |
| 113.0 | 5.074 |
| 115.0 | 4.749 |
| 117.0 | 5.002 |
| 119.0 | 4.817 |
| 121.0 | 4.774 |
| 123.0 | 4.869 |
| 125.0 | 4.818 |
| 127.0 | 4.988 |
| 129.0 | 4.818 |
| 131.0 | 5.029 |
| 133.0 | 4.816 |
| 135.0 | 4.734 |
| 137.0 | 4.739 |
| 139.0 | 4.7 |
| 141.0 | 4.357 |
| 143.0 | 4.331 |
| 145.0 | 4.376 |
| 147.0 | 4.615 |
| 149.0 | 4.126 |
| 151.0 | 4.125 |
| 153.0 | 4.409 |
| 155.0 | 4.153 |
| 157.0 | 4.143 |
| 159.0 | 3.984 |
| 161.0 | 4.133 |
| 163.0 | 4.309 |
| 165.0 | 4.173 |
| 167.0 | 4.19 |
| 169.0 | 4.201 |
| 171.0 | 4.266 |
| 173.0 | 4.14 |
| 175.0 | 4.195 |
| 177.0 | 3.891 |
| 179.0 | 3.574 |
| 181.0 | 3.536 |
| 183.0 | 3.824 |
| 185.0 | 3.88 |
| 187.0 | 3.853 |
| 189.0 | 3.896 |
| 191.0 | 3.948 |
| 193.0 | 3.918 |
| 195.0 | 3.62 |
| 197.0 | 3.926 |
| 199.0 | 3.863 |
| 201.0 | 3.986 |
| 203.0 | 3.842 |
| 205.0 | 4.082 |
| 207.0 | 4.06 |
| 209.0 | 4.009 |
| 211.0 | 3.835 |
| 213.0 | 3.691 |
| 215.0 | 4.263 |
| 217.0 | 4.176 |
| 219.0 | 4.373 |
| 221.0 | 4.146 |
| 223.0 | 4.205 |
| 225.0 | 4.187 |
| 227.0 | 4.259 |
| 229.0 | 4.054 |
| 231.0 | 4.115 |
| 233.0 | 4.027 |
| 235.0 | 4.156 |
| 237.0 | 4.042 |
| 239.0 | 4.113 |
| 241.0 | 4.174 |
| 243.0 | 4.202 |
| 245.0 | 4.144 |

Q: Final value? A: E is 0.9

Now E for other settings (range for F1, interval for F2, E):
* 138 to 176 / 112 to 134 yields -0.3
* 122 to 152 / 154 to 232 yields 1.1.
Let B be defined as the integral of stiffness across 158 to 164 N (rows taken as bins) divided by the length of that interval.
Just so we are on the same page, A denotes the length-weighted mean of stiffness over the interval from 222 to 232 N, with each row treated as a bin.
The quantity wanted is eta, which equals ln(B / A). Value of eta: -0.01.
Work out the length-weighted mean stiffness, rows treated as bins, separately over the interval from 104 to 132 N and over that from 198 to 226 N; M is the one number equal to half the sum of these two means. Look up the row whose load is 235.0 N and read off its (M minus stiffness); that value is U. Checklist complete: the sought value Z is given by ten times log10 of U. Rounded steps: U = 0.38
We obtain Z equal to -4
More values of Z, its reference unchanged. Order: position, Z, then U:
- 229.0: -3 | 0.48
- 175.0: -5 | 0.34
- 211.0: -2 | 0.70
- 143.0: -7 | 0.20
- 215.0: -6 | 0.27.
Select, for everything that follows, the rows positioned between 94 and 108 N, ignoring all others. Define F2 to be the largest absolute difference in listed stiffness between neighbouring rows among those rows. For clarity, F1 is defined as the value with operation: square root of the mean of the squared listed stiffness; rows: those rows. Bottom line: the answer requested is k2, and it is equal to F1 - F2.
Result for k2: 4.9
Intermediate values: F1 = 5.23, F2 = 0.36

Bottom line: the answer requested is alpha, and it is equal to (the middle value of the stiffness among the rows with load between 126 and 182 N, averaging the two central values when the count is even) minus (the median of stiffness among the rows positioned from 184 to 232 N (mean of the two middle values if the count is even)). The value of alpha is 0.2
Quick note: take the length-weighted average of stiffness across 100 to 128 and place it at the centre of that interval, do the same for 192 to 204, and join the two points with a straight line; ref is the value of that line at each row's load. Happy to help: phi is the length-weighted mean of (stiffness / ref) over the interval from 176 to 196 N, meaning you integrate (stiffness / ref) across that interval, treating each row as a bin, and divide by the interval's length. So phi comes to 0.94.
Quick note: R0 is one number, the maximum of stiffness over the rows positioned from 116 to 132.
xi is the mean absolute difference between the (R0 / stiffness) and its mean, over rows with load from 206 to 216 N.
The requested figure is 0.054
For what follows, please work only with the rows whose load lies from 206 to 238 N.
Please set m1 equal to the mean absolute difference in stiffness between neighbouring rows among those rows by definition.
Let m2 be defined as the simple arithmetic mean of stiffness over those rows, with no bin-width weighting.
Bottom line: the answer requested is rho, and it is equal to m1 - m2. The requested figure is -3.95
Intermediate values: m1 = 0.1465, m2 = 4.10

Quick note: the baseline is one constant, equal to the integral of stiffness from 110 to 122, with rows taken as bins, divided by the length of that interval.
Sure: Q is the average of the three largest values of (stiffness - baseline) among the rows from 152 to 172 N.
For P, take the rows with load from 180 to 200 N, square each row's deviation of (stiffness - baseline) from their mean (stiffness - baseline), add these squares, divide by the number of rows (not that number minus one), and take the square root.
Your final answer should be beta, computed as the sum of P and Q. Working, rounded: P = 0.13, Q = -0.64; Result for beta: -0.51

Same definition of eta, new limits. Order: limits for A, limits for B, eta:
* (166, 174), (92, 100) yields 0.20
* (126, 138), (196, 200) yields -0.22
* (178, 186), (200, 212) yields 0.07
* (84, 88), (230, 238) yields -0.15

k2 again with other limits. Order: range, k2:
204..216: 3.4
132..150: 4.0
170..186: 3.6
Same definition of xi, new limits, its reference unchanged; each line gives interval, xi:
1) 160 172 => 0.014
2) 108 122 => 0.040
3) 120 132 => 0.017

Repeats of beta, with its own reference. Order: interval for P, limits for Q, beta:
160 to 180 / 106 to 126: 0.56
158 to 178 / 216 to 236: -0.57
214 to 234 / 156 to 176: -0.61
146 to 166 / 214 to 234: -0.50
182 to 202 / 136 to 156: -0.19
